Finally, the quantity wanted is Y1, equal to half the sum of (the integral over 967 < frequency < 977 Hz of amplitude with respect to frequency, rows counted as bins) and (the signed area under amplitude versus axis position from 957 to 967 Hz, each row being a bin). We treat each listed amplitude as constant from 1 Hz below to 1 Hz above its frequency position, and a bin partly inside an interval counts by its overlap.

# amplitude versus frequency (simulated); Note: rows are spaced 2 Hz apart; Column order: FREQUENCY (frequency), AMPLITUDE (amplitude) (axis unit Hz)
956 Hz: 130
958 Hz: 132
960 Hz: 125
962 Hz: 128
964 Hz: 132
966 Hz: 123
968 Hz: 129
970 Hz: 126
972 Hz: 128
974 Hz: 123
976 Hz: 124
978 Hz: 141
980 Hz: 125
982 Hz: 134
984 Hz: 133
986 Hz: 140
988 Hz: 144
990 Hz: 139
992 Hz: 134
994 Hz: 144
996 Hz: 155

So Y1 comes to 1270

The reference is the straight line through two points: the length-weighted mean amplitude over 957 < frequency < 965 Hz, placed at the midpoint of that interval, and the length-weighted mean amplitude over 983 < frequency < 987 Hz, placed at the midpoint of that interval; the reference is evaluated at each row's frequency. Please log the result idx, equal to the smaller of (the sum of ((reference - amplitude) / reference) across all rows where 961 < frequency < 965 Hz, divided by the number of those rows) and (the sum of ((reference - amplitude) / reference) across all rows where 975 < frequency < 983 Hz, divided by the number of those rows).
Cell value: -0.001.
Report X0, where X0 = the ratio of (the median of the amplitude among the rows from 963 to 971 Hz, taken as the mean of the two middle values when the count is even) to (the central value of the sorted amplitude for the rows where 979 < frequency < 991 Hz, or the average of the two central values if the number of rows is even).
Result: 0.93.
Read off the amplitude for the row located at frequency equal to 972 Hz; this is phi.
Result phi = 128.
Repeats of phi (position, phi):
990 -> 139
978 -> 141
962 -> 128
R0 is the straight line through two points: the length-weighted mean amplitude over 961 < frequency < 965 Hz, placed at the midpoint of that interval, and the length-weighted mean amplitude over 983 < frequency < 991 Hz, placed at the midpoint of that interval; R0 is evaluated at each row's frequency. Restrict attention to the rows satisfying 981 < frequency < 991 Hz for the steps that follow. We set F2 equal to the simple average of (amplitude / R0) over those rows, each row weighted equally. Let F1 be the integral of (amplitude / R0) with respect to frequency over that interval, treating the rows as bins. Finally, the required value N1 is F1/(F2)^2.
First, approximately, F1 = 9.95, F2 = 0.995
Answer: 10.0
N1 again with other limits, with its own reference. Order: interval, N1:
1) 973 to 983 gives 10.5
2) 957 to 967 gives 10.1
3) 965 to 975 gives 10.5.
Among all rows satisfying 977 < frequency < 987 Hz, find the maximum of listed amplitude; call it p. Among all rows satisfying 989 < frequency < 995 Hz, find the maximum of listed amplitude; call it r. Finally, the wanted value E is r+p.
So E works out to 285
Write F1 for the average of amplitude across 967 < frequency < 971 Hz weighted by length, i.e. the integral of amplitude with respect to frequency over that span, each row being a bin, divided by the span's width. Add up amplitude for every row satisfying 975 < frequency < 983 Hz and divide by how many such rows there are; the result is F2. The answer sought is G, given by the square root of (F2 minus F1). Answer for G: 1.9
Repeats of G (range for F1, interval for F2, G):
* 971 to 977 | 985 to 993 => 3.8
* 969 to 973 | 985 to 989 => 3.9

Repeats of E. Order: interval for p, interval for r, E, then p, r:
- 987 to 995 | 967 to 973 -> 273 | 144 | 129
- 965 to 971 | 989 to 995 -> 273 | 129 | 144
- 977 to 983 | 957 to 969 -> 273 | 141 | 132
